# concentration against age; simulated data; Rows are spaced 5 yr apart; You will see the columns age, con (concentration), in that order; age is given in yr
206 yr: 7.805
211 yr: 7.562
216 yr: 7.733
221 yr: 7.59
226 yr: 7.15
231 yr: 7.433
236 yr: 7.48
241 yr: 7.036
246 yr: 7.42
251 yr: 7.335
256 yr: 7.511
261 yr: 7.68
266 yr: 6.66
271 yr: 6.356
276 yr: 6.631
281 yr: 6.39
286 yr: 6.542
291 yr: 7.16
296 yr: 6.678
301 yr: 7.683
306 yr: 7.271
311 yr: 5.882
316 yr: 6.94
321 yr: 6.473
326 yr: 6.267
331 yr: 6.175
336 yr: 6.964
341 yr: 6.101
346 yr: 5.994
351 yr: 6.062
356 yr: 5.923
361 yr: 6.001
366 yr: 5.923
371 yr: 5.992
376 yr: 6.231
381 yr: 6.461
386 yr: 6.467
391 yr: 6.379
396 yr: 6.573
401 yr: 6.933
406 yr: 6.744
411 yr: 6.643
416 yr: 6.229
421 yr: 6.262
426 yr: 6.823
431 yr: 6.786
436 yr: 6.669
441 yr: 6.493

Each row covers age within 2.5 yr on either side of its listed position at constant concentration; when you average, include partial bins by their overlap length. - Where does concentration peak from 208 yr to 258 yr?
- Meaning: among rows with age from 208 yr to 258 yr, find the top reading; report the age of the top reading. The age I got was 216 yr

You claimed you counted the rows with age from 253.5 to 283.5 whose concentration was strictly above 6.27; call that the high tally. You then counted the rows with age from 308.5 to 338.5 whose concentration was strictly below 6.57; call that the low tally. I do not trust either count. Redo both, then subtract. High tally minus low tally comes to 2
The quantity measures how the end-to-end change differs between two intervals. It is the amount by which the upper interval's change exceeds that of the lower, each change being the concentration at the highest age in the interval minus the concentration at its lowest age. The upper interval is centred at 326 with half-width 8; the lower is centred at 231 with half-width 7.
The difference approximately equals -0.63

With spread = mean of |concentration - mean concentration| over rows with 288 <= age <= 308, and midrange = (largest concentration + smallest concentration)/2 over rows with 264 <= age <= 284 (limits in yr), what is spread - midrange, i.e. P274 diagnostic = -6.23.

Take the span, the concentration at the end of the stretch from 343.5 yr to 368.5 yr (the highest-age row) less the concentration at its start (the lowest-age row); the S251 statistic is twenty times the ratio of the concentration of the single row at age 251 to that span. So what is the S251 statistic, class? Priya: -2066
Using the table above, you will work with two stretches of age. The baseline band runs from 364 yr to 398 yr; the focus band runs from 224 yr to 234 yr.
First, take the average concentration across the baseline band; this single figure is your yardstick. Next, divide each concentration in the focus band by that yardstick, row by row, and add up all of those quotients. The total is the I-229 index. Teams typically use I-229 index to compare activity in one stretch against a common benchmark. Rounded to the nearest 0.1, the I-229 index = 2.3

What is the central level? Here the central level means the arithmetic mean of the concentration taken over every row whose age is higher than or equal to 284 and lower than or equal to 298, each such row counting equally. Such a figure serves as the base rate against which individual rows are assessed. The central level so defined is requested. 6.8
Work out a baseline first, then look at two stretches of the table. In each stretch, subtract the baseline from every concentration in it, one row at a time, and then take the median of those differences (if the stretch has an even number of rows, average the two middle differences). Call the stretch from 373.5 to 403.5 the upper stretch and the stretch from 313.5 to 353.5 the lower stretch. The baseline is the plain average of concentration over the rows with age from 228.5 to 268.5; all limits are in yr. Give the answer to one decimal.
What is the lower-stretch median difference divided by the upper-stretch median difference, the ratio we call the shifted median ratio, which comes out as 1.3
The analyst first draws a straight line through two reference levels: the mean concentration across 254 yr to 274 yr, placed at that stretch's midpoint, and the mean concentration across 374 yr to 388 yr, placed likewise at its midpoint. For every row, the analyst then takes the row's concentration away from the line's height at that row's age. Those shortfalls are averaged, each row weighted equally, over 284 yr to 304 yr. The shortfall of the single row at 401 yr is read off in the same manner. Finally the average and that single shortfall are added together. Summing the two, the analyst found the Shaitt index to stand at -0.8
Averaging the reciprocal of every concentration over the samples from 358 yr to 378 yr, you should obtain 0.166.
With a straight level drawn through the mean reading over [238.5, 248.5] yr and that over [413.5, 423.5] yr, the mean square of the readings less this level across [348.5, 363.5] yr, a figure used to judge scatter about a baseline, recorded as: 0.36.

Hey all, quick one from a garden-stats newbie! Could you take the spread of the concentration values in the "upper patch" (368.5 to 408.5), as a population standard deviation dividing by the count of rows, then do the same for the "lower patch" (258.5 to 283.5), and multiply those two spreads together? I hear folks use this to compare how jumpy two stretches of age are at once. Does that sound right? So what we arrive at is 0.13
